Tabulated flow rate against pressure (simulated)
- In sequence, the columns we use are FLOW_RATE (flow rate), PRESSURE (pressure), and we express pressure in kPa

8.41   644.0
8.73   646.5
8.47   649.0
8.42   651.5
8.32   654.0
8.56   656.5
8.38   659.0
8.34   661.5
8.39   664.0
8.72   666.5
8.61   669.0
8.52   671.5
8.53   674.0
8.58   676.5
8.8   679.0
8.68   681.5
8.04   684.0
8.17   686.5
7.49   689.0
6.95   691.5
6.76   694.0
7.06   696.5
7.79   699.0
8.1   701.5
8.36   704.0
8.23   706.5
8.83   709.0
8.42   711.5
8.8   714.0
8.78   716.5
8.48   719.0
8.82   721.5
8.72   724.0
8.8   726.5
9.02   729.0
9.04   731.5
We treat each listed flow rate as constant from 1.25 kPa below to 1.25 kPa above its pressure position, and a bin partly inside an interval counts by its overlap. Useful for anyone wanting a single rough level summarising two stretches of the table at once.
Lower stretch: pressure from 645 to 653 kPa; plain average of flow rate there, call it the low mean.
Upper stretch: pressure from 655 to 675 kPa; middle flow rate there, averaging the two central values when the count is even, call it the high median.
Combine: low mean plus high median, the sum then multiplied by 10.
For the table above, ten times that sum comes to 171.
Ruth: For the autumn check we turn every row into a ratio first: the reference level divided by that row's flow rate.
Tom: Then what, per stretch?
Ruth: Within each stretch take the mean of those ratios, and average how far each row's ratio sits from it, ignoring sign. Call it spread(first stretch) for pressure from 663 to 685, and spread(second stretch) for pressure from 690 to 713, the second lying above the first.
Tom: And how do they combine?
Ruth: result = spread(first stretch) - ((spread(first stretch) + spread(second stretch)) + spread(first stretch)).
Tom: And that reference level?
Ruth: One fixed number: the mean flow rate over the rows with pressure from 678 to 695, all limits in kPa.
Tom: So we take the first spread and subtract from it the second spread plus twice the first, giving -0.10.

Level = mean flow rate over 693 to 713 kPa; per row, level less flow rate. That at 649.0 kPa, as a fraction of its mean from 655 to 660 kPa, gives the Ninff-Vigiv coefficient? 1.0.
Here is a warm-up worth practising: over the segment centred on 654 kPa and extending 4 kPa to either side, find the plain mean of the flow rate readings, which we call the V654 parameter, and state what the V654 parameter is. 8.43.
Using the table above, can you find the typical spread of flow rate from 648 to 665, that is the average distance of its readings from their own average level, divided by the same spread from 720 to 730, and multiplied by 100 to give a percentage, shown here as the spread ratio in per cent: 68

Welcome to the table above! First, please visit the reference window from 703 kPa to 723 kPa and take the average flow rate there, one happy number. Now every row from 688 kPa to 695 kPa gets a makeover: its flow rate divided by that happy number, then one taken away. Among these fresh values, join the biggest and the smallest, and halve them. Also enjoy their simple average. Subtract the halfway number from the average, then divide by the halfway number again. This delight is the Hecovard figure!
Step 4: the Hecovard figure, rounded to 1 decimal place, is 0.0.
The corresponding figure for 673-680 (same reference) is -0.4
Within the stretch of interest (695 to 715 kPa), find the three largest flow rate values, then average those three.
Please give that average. 8.68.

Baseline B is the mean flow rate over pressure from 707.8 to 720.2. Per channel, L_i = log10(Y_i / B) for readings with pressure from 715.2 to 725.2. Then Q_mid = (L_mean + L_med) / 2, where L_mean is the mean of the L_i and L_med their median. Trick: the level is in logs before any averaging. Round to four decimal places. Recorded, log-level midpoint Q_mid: 0.0031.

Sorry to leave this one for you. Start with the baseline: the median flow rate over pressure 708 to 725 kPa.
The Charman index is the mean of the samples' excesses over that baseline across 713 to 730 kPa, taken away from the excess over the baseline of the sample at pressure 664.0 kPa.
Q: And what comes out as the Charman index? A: -0.38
